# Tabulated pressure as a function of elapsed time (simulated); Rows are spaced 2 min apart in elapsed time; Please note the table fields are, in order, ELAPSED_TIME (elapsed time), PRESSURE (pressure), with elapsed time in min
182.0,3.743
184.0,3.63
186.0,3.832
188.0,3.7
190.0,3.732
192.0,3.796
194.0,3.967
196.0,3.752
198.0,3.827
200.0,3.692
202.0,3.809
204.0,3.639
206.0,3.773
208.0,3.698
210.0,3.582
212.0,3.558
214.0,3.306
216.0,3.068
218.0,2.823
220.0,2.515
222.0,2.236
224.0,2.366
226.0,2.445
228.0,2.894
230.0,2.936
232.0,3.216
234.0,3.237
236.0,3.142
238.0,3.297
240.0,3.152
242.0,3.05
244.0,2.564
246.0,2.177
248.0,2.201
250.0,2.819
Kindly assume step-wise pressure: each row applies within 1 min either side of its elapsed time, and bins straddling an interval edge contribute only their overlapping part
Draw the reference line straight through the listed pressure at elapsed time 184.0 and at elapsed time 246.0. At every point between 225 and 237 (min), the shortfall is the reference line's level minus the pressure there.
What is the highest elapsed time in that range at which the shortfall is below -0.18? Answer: 236.0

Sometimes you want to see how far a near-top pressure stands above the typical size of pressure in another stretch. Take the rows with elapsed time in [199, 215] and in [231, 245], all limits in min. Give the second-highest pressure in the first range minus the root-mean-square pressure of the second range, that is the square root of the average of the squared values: 0.7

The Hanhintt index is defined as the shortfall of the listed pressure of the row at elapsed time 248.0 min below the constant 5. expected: 2.8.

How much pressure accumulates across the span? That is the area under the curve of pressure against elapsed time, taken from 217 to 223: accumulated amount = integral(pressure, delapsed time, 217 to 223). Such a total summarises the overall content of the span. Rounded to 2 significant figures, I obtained 15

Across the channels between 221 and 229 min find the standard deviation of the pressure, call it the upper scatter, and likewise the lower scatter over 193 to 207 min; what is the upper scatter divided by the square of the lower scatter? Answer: 26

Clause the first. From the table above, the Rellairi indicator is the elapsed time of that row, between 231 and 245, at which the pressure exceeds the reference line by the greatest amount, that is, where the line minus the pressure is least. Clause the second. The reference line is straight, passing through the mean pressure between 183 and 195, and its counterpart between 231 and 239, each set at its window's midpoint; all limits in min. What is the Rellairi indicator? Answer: 238.0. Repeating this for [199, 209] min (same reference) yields 206.0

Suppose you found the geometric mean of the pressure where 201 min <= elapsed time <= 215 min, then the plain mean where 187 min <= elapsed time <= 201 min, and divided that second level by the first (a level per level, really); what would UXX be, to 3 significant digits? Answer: 1.04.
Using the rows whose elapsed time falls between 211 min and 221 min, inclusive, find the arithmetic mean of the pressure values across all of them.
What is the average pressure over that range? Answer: 3.05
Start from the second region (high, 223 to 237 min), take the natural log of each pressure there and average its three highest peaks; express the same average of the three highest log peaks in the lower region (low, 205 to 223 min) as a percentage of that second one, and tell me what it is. 112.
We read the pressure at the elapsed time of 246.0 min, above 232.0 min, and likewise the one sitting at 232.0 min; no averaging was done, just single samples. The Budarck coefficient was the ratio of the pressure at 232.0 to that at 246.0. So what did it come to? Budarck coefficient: 1.48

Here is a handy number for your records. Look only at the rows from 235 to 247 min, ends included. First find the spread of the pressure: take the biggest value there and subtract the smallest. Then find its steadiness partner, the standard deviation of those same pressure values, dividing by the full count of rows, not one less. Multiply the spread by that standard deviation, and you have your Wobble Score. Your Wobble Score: 0.443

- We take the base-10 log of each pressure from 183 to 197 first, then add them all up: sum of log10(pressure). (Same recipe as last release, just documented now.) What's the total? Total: 4.0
